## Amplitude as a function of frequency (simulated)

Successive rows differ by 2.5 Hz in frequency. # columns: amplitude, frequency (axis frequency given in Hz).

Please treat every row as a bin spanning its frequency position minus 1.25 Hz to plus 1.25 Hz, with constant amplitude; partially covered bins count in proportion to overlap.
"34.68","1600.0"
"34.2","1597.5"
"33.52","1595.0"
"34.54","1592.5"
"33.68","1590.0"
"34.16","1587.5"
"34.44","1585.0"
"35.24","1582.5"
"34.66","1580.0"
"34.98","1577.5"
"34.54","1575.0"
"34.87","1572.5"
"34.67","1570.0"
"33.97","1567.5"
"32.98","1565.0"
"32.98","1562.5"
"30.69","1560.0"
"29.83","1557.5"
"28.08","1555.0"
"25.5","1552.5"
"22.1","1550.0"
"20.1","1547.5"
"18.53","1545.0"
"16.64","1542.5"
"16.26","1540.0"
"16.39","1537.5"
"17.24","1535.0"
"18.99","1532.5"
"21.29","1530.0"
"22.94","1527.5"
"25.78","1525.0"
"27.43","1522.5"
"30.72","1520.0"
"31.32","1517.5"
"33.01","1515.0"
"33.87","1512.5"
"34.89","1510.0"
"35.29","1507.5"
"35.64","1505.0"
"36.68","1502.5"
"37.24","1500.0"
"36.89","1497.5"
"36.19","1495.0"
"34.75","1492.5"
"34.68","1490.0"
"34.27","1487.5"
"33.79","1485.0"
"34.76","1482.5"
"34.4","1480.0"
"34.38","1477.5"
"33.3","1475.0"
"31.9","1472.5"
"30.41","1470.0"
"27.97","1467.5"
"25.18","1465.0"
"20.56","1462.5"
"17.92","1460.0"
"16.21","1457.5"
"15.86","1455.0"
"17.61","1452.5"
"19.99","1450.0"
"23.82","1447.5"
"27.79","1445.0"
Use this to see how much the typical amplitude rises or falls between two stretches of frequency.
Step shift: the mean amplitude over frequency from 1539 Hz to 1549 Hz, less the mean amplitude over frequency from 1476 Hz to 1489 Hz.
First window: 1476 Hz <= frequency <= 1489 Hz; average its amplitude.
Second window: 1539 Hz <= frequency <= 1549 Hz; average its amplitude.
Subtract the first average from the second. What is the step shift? -16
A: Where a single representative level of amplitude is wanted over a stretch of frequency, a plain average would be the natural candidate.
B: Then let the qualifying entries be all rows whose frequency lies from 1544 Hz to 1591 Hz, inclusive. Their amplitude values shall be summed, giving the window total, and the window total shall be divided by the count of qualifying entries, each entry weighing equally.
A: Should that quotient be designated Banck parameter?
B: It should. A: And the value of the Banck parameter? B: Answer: 31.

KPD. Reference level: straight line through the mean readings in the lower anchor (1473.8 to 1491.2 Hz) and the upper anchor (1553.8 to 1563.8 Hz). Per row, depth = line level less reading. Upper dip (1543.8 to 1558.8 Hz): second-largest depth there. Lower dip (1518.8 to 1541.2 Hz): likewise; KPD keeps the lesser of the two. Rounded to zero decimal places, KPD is 11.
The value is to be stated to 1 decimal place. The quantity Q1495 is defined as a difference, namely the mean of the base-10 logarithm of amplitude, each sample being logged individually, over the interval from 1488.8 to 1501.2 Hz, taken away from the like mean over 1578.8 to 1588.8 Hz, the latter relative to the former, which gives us 0.0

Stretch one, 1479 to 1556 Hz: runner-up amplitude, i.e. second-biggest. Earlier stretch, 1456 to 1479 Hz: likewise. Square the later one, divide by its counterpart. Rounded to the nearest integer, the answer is 41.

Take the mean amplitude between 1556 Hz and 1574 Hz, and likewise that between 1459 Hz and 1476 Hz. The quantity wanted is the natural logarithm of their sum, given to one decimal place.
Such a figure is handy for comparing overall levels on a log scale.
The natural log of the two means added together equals 4.1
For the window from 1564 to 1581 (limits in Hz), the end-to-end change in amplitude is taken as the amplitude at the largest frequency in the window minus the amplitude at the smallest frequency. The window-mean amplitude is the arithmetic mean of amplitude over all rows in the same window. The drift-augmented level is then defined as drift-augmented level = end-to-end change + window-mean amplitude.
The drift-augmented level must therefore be 36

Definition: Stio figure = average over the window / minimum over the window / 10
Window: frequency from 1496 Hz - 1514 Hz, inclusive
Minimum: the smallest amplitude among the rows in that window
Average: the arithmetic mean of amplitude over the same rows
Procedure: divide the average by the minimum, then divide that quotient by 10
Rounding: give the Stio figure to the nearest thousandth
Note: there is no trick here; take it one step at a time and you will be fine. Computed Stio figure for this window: 0.106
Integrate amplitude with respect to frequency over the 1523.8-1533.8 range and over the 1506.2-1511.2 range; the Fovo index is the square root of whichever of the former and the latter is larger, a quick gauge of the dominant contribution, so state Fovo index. 15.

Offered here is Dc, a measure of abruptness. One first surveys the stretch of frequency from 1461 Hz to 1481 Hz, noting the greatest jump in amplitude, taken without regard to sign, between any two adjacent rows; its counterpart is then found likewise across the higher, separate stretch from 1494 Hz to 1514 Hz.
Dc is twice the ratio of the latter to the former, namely 0.45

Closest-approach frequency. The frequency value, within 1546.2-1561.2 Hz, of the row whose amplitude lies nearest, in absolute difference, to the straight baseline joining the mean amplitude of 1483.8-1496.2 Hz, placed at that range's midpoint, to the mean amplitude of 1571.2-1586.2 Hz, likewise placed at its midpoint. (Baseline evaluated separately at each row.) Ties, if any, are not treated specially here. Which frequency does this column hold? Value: 1560.0 Hz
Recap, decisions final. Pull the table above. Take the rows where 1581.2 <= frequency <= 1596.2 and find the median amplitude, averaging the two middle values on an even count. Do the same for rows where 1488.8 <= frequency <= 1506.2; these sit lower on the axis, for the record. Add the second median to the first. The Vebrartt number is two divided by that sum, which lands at 0.028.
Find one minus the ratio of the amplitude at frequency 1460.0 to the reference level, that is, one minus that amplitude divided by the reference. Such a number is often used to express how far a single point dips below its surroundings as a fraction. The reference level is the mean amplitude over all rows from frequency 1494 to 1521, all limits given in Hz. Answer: 0.484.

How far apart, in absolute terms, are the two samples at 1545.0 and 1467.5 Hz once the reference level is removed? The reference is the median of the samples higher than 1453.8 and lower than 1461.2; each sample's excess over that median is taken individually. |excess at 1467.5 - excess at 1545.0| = 9.4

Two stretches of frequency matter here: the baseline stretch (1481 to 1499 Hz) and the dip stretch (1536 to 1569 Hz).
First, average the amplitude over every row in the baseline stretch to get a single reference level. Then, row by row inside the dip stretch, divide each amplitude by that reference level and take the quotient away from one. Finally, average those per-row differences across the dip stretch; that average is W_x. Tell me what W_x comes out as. 0.289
